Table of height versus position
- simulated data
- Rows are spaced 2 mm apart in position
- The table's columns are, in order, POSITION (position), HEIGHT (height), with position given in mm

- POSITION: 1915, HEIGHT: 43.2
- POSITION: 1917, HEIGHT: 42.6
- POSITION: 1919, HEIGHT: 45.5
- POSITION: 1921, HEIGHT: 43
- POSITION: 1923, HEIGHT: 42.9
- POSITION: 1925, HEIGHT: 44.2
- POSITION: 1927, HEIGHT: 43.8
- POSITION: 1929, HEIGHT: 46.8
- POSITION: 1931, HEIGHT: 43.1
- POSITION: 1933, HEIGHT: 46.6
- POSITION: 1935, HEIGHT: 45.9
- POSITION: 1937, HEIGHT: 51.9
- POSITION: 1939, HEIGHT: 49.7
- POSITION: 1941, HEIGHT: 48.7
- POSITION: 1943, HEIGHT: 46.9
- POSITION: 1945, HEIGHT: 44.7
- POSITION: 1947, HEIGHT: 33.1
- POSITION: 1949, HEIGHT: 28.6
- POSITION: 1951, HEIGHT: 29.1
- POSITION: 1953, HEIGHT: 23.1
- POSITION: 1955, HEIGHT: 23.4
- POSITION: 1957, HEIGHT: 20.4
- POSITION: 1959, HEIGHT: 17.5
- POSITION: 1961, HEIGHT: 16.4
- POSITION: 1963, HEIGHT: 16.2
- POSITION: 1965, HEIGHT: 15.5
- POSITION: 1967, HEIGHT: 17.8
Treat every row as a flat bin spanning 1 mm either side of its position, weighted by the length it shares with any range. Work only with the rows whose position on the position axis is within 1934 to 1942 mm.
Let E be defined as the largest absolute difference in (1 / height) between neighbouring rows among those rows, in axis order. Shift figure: 0.0025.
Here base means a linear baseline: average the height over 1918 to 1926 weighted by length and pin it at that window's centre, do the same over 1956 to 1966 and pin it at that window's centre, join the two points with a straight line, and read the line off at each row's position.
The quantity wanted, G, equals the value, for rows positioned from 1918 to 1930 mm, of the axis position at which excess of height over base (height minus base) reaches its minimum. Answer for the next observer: 1921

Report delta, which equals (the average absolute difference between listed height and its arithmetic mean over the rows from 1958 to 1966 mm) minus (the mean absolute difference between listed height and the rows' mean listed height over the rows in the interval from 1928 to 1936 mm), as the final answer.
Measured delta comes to -1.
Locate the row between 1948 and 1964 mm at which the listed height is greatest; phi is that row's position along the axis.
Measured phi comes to 1951 mm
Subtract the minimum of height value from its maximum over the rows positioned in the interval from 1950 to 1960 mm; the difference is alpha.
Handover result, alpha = 12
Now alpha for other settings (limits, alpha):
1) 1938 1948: 17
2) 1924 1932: 4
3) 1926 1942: 9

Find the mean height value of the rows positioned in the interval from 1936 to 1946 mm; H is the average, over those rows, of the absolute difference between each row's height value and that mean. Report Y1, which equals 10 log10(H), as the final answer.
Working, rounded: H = 2.1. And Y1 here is 3.1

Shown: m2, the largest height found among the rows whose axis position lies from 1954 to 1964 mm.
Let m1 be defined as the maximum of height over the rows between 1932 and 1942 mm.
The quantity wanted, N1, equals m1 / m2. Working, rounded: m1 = 51.9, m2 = 23.4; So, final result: 2.22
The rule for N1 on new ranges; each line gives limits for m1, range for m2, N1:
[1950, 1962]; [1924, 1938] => 0.56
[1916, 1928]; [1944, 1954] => 1.02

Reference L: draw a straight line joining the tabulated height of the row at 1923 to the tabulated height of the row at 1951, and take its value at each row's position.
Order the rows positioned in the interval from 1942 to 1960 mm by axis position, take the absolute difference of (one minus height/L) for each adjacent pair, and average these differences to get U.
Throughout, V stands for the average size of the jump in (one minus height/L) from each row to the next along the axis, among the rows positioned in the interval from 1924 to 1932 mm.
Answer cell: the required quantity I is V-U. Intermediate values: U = 0.113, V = 0.06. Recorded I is -0.05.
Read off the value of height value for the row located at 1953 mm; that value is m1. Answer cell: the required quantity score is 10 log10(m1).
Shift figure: 13.64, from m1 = 23.1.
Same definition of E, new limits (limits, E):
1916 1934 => 0.0018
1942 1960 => 0.0089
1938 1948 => 0.0078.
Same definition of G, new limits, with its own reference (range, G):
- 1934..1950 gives 1949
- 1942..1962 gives 1959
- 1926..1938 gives 1927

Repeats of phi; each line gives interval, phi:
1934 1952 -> 1937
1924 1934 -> 1929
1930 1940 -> 1937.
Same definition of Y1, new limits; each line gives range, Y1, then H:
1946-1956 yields 5.3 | 3.4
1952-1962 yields 4.1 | 2.6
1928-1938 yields 3.0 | 2.0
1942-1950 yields 8.7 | 7.5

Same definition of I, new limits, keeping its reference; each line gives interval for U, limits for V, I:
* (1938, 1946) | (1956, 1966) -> 0.01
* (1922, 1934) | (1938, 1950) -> 0.03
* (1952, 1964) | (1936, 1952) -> 0.03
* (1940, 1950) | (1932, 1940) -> -0.04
